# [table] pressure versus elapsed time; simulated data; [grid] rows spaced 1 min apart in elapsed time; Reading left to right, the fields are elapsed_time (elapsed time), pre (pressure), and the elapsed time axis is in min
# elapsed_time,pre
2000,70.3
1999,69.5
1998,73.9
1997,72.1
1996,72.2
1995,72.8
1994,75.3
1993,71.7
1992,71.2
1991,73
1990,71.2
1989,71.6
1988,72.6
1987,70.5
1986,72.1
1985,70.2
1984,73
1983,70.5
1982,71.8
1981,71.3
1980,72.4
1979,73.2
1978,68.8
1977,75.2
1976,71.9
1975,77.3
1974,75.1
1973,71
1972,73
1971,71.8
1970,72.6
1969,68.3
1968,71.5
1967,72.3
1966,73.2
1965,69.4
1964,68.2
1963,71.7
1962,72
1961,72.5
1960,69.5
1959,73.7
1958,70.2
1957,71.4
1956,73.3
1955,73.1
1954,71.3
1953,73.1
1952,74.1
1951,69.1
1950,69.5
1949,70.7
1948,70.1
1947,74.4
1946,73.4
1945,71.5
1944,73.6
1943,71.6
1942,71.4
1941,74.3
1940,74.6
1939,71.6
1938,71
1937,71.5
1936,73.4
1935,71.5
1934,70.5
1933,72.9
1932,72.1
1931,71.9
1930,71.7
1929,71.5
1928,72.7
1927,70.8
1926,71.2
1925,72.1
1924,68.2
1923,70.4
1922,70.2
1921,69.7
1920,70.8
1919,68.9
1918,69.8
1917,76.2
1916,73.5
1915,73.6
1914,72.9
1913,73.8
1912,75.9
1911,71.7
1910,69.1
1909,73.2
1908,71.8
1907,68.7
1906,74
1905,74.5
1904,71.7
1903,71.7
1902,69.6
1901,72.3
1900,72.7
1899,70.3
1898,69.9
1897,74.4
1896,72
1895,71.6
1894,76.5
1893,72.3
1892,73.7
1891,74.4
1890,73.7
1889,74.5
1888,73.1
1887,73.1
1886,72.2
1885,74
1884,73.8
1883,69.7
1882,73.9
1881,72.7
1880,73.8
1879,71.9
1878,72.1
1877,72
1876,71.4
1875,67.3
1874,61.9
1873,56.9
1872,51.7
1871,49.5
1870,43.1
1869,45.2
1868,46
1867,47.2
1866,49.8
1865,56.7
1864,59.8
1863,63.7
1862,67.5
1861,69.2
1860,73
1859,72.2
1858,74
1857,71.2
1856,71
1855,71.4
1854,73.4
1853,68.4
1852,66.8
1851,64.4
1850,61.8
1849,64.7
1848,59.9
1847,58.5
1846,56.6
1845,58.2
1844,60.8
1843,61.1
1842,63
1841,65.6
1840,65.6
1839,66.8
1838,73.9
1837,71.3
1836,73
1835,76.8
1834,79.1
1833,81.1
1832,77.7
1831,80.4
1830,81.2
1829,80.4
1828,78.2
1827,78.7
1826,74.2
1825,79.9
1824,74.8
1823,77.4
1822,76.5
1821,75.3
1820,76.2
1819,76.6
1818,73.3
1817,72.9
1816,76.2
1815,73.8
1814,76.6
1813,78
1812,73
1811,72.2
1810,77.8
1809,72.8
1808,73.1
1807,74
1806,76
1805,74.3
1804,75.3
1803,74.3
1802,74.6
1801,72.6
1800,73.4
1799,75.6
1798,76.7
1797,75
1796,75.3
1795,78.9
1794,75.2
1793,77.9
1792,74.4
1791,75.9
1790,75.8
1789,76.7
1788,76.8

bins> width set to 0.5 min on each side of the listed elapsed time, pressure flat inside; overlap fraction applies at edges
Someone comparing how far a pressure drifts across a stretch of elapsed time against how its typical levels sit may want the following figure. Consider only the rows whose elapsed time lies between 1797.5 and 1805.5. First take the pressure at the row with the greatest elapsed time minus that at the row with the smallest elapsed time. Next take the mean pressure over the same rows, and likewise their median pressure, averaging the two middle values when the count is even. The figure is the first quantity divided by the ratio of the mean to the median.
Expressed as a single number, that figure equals -2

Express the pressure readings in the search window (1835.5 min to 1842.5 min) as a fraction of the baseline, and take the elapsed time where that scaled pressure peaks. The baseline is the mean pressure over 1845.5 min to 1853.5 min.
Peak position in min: 1838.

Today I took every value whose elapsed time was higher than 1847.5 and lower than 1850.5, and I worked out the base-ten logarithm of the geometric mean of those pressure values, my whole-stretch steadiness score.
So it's 1.79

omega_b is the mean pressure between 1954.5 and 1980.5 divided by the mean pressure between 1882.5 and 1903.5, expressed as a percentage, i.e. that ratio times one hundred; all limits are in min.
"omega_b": 99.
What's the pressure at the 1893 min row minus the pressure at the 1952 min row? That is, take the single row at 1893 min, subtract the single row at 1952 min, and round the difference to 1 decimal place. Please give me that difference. -1.8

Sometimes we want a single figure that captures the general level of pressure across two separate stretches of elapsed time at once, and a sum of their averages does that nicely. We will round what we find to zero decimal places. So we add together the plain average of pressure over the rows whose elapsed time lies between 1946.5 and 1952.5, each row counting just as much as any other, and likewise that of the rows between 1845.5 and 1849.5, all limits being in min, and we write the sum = 131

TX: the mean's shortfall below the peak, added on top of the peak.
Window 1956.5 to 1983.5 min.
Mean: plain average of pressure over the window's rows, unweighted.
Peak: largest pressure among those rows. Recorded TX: 83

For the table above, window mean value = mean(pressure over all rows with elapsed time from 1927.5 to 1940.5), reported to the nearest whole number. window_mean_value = 72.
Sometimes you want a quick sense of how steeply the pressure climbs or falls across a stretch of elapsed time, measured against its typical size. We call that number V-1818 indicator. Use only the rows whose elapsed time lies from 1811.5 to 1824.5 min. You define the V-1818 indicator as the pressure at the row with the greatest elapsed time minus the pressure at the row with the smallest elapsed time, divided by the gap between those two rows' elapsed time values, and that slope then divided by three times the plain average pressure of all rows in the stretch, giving 0.0007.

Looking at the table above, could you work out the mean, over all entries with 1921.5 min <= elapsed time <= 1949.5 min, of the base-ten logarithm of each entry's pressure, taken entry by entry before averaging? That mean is 1.86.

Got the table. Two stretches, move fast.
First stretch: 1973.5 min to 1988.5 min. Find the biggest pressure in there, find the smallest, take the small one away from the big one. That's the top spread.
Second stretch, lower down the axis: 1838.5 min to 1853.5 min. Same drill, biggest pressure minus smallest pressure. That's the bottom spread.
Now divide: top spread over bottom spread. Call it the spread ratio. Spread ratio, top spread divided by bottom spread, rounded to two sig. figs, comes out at 0.72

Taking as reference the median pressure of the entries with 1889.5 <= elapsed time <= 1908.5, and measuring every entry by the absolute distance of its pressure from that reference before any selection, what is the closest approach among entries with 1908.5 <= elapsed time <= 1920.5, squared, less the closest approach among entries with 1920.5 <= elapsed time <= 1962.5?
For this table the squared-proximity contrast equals 0.16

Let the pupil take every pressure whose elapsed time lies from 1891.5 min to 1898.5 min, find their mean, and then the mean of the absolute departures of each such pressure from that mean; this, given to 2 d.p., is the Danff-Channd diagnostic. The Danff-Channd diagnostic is 1.67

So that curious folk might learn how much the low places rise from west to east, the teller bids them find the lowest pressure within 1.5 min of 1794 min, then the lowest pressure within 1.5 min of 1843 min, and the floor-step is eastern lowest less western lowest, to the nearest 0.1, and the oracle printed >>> -14.4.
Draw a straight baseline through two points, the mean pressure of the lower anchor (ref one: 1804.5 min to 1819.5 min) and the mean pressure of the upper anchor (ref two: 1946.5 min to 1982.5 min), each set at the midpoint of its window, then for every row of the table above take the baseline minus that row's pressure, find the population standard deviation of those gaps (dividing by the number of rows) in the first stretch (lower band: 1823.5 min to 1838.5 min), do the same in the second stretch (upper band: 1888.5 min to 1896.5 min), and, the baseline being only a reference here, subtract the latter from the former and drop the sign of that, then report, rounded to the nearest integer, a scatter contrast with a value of 2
